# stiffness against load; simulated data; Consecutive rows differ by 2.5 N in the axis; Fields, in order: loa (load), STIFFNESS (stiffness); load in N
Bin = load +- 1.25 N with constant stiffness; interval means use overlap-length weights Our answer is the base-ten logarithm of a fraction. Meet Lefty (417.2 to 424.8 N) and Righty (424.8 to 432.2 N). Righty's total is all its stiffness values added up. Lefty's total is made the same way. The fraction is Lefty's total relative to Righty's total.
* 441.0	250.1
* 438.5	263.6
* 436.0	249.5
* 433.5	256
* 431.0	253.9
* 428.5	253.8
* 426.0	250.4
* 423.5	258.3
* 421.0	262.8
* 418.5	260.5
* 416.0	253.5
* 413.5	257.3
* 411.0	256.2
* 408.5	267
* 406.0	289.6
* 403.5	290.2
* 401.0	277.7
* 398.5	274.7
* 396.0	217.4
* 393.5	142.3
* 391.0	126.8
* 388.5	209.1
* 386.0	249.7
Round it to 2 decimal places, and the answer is 0.01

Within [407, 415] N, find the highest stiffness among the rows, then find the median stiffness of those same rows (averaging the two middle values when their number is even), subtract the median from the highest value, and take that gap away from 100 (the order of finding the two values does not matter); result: 90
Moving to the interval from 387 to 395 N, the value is 33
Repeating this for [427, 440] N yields 90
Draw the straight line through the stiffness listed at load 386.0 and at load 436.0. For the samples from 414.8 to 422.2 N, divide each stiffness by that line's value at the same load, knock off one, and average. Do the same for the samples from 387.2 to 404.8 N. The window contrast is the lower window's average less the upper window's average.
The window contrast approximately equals -0.16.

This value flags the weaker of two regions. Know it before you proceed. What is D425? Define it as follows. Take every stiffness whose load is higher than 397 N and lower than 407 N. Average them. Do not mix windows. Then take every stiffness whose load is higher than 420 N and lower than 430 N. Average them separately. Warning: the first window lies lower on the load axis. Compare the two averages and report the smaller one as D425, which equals 256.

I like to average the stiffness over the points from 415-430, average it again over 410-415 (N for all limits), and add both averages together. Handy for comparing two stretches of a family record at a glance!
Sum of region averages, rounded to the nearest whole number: 513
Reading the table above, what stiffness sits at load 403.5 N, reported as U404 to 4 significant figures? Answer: 290.2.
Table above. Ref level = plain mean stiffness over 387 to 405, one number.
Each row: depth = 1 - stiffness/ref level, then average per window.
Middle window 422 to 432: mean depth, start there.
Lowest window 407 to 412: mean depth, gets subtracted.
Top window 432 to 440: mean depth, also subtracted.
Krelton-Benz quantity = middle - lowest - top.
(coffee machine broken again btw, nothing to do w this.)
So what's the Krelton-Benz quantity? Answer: 0.20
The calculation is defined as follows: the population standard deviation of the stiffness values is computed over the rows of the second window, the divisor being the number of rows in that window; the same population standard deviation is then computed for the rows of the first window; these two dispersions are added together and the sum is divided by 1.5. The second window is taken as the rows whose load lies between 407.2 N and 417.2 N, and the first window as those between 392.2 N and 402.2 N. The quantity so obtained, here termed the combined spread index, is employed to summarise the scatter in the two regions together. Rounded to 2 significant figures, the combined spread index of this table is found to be 40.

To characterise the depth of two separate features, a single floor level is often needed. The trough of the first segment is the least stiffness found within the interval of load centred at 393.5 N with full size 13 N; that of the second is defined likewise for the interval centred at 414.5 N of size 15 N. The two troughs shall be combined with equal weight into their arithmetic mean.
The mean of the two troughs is 190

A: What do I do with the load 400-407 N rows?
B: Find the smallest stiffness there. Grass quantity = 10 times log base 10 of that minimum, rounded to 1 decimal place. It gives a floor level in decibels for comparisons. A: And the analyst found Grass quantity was 24.4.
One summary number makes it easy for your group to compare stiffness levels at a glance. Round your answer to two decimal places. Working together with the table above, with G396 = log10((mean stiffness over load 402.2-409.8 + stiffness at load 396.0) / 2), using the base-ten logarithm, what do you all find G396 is 2.40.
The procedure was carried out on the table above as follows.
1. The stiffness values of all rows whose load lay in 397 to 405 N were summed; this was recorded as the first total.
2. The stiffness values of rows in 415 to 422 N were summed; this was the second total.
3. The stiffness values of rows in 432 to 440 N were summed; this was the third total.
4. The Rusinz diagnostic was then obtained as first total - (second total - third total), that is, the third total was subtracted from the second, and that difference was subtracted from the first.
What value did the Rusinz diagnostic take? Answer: 835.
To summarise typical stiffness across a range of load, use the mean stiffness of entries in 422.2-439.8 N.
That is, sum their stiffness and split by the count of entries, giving 255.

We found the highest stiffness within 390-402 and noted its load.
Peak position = 401.0 N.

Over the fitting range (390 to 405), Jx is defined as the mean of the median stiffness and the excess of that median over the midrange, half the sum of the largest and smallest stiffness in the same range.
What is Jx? 142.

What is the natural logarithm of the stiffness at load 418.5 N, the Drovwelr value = 5.56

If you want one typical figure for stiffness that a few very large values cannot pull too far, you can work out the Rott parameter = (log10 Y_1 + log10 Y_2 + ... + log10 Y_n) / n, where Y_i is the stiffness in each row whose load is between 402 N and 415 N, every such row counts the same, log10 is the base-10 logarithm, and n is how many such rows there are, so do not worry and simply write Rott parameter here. 2.43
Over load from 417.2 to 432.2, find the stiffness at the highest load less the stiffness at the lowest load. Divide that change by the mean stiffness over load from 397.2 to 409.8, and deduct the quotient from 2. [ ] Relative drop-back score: 2.02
